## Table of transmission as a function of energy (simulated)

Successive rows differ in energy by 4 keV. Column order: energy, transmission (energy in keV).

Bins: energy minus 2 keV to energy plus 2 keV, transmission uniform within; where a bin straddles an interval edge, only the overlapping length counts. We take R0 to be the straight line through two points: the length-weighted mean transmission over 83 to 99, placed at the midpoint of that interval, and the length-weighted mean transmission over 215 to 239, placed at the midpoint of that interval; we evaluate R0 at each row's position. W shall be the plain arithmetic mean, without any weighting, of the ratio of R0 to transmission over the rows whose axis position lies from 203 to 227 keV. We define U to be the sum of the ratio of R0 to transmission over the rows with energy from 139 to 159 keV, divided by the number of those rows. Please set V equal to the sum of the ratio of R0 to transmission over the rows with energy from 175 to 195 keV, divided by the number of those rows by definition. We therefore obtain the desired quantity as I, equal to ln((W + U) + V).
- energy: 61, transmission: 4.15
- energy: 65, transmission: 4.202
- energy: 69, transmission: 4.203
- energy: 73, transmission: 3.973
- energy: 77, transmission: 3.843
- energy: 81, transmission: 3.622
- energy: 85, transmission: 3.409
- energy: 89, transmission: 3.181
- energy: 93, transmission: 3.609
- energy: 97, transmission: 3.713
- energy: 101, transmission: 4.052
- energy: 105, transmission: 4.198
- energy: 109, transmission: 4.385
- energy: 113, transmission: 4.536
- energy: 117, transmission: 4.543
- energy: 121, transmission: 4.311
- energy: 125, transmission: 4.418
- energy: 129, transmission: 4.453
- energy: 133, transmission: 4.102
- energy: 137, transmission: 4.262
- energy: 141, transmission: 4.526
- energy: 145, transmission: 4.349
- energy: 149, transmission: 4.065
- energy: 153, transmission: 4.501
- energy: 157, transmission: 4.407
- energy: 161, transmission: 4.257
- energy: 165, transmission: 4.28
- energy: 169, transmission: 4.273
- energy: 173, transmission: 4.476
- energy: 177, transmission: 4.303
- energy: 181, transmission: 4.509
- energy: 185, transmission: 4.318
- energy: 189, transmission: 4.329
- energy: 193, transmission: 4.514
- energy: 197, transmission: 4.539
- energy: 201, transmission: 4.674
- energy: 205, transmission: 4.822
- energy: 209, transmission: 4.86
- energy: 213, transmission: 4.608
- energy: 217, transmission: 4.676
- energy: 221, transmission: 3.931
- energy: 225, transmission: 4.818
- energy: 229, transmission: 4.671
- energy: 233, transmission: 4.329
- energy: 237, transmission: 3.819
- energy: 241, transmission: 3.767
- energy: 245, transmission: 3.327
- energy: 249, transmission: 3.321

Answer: 1.01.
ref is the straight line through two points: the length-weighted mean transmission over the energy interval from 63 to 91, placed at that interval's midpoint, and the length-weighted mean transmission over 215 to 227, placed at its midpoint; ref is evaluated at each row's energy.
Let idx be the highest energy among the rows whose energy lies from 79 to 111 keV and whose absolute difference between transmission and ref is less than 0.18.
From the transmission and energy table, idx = 101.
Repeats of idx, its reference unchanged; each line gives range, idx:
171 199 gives 193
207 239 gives 229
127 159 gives 149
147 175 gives 169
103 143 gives 133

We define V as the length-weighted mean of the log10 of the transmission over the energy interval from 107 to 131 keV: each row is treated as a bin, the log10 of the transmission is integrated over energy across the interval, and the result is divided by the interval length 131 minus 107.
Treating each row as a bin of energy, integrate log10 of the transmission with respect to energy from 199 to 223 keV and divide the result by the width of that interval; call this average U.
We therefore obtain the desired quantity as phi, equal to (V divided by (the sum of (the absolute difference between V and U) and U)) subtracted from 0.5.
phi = -0.46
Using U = 0.661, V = 0.647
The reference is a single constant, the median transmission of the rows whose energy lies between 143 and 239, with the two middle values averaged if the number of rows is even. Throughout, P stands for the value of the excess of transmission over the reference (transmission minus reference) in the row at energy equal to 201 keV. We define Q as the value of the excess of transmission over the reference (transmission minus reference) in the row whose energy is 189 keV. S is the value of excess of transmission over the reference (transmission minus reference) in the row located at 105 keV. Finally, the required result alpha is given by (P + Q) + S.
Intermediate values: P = 0.2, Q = -0.11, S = -0.2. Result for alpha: -0.1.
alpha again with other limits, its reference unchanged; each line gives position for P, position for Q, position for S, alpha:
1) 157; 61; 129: -0.3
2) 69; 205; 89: -1.1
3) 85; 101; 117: -1.3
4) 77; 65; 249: -2.0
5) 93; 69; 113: -1.0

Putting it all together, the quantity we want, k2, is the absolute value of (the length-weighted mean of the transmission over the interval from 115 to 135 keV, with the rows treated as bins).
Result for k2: 4.37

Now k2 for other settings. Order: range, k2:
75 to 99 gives 3.56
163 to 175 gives 4.34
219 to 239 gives 4.31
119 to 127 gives 4.36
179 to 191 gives 4.39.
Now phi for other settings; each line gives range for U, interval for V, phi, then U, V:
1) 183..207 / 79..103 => -0.23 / 0.656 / 0.555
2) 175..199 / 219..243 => -0.44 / 0.645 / 0.624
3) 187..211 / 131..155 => -0.41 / 0.665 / 0.633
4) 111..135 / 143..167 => -0.47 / 0.643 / 0.634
